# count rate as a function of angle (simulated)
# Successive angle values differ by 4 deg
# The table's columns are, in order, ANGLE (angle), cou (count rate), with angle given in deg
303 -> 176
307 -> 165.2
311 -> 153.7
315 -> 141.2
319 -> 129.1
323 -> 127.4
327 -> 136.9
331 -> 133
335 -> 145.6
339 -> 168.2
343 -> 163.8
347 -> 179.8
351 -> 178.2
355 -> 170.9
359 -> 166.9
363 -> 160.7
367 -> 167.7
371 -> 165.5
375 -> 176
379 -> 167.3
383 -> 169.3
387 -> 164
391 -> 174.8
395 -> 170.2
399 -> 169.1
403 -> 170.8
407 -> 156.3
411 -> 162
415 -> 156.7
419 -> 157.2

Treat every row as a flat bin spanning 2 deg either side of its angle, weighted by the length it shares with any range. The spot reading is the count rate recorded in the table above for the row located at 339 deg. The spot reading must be 168.2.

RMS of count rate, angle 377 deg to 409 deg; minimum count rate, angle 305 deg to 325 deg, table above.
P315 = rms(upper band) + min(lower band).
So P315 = 295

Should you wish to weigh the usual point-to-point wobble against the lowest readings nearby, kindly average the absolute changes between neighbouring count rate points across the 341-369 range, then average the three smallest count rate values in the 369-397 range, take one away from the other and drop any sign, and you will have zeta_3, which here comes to 159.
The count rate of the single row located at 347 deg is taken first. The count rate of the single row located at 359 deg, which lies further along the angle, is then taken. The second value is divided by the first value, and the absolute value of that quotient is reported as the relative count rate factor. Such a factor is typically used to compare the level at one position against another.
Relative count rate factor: 0.93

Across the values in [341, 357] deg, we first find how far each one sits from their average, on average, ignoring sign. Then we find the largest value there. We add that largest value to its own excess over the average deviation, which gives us 354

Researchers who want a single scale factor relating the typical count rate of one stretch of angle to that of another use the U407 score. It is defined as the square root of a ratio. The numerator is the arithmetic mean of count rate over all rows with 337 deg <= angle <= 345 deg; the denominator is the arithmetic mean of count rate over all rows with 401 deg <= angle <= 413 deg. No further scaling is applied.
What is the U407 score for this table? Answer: 1.01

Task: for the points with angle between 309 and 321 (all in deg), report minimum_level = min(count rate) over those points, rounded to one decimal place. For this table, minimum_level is 129.1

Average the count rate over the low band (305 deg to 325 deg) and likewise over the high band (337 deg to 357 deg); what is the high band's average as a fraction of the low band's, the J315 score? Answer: 1.20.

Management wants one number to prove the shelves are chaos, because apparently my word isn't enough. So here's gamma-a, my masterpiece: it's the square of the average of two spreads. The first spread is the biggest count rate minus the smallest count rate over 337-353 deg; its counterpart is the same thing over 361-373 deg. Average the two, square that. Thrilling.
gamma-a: 132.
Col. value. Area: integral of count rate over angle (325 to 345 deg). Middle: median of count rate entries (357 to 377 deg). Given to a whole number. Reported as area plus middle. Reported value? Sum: 3157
